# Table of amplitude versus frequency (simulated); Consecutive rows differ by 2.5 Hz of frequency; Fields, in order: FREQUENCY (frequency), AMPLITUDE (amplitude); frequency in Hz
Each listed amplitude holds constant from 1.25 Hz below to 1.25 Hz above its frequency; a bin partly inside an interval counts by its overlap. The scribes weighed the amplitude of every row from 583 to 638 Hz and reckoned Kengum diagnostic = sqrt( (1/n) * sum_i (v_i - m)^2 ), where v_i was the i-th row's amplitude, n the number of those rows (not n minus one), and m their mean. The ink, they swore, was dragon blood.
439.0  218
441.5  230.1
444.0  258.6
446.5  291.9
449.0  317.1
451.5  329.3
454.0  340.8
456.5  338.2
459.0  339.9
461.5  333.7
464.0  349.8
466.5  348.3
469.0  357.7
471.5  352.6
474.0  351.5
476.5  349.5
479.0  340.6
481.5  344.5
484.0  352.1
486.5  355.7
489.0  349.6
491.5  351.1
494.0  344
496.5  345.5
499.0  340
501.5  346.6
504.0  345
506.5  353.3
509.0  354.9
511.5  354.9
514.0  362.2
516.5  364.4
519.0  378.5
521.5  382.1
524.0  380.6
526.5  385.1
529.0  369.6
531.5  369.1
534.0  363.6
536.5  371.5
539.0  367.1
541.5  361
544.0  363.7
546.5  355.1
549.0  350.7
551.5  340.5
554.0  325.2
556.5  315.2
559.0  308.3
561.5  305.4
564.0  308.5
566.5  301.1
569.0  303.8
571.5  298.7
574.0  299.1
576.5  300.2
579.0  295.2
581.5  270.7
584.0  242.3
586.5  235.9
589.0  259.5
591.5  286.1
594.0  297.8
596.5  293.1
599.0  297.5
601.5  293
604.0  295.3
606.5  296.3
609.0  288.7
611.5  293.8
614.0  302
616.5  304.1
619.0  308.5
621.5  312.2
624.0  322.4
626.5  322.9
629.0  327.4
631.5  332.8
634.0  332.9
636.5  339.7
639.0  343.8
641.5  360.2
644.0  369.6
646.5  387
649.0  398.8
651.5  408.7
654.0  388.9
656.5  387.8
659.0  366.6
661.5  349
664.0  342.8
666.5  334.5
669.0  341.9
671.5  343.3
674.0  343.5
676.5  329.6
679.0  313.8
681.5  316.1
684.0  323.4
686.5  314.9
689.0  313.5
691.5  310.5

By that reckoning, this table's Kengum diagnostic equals 26.4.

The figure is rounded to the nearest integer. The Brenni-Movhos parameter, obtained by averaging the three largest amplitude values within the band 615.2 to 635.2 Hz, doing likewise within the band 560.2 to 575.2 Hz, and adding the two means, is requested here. 637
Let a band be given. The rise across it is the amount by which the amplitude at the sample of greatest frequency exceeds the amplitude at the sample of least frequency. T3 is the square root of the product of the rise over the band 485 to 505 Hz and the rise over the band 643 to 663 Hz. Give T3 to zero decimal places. 15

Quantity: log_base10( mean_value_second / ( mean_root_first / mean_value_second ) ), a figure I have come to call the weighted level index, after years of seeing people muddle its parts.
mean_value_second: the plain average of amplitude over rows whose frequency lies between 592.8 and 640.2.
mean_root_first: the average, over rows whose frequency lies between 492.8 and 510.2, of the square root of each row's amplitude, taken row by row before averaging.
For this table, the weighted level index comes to 3.71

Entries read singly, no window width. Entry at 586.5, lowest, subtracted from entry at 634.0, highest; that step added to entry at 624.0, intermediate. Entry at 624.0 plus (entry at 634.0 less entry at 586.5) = 419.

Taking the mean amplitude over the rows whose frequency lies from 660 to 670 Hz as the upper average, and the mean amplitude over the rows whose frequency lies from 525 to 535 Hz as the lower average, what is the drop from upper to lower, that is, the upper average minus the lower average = -30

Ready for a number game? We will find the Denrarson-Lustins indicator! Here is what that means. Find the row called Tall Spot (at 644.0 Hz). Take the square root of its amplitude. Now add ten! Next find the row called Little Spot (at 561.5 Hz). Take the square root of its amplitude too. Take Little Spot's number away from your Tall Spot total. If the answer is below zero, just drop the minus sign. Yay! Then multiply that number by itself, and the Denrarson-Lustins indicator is 138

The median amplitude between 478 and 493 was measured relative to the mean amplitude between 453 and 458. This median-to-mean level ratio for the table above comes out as 1.03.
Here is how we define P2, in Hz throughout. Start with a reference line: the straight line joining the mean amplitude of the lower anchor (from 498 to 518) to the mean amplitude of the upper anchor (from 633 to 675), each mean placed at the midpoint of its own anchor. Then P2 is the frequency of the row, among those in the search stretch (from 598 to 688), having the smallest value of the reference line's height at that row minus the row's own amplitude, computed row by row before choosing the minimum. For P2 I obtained 651.5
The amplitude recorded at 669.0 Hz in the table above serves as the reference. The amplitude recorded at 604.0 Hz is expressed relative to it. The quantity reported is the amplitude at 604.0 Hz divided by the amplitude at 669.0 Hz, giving 0.86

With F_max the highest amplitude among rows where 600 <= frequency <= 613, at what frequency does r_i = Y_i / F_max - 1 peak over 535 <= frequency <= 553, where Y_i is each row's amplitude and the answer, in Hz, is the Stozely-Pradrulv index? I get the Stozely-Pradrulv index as 536.5 Hz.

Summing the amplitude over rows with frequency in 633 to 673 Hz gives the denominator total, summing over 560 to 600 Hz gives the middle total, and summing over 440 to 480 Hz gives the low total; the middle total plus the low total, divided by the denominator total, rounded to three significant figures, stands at 1.70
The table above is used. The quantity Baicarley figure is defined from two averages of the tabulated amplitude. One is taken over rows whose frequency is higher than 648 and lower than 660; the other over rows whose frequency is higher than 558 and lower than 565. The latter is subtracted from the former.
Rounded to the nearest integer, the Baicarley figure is 83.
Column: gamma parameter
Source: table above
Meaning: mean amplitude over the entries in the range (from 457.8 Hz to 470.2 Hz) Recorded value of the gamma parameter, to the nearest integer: 346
